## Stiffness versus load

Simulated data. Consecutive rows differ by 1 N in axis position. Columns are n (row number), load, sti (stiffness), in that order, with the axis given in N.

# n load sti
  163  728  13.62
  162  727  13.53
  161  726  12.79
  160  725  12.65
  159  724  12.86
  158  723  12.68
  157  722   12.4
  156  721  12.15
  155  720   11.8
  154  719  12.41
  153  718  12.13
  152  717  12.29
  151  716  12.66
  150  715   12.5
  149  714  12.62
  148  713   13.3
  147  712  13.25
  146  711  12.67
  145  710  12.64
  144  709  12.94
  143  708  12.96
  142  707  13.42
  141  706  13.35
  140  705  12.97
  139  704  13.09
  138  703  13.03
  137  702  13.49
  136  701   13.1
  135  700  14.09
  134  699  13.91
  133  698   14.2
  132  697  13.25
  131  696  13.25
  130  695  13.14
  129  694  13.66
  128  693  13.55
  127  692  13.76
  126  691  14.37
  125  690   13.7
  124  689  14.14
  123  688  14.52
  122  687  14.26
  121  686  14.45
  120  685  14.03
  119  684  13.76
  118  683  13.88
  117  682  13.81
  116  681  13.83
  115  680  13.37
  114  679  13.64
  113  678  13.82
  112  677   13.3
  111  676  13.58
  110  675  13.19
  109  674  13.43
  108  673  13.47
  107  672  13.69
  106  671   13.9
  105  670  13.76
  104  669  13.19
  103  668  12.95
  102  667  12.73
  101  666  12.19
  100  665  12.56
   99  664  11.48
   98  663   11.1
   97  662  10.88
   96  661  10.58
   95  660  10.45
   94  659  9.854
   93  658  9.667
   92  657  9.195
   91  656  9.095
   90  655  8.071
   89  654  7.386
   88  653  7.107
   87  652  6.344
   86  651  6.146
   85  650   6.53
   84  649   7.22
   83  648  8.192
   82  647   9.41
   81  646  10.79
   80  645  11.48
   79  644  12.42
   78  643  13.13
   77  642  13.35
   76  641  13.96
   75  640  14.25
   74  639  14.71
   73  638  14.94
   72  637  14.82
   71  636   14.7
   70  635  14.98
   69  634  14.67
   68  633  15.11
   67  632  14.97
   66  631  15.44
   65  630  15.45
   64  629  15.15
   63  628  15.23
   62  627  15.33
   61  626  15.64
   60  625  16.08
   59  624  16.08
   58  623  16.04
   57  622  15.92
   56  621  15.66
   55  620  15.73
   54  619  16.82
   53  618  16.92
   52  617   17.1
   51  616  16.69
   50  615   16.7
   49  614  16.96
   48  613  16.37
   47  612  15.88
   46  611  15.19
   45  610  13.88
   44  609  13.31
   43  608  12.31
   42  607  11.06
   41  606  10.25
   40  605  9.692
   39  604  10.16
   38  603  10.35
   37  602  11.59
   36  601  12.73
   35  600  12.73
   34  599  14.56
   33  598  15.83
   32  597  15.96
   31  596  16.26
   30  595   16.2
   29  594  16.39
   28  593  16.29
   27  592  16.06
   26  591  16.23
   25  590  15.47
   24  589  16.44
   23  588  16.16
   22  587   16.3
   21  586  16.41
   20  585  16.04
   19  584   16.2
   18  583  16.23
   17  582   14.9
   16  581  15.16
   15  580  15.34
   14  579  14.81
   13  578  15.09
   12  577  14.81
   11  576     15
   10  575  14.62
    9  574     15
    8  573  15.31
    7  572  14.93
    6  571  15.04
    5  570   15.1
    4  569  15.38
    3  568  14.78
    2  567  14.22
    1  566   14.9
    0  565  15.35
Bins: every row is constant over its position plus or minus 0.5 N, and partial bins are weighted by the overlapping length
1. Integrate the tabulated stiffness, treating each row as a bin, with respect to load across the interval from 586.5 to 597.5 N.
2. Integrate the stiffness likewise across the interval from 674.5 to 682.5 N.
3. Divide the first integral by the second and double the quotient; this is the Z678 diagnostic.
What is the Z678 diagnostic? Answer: 3.3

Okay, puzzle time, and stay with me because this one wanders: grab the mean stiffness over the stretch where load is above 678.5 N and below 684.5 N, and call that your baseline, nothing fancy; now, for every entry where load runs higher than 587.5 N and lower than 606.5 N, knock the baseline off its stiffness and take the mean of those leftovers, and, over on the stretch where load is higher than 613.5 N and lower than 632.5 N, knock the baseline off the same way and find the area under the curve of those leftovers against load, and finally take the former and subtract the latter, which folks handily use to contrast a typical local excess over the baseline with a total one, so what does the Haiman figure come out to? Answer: -43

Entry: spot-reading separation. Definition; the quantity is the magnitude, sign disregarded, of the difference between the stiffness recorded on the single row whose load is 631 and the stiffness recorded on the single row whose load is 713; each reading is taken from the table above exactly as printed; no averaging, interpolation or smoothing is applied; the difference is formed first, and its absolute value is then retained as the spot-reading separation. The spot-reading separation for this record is 2.1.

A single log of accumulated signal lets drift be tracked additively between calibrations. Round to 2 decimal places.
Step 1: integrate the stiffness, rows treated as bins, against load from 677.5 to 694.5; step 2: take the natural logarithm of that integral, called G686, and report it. 5.47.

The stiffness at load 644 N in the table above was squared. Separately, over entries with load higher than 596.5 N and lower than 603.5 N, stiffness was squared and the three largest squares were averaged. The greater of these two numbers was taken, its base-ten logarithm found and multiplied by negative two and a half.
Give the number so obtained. -5.95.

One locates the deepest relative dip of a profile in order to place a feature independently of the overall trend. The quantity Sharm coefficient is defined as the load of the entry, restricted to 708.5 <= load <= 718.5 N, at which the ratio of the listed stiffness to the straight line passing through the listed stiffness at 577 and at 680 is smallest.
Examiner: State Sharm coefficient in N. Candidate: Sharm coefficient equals 718 N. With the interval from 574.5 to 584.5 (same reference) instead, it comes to 575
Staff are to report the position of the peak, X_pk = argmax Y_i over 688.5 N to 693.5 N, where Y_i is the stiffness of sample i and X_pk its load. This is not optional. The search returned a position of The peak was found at 691 N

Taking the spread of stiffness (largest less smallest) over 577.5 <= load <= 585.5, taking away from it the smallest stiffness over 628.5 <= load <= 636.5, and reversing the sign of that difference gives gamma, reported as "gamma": 13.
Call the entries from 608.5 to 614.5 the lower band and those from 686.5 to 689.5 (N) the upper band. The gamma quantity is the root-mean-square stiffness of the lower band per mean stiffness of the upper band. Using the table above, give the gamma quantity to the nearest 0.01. 1.07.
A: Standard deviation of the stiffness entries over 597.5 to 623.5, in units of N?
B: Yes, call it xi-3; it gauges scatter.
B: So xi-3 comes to 2.5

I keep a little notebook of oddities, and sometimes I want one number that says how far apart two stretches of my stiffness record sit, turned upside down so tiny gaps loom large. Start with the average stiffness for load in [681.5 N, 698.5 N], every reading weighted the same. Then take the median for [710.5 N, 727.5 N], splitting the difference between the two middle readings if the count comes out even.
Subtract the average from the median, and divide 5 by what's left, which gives -4.1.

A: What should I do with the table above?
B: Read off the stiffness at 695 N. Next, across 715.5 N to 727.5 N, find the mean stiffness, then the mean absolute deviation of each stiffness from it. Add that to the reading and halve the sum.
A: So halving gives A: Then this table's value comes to 6.7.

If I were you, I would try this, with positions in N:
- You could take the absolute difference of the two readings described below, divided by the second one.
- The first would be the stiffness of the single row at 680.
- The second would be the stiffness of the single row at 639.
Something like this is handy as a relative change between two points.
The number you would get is 0.09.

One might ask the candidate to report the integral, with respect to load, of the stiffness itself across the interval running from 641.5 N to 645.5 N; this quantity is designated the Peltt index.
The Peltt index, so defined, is 50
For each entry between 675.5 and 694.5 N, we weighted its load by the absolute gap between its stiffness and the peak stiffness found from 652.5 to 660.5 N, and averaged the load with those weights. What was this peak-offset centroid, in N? 685.2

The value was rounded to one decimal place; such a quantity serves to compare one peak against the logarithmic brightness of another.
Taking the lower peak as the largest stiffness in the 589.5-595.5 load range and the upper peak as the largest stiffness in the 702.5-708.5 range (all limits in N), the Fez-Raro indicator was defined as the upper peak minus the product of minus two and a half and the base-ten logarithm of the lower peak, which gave 16.5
